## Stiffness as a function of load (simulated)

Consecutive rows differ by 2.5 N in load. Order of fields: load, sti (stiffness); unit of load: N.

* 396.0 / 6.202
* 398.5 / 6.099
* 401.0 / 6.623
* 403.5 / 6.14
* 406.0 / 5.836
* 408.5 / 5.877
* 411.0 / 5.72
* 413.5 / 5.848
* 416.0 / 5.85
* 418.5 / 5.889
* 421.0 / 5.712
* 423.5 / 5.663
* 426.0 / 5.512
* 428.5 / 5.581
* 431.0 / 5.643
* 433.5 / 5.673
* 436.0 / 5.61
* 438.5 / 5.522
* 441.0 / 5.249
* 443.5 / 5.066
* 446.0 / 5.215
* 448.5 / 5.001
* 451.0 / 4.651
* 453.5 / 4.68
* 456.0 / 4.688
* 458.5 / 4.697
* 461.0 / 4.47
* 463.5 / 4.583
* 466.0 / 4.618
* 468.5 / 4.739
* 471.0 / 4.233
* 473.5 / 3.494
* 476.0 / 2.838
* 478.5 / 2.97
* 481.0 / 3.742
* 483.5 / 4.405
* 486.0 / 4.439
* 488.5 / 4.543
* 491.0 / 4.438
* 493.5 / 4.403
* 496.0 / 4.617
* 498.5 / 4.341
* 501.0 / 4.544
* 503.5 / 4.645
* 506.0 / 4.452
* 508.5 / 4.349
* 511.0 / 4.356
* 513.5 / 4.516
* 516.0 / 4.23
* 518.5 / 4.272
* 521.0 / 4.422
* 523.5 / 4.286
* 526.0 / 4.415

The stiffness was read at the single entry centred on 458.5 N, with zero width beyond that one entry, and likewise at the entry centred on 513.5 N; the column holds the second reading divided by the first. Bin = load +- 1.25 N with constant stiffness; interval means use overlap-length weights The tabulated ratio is 0.96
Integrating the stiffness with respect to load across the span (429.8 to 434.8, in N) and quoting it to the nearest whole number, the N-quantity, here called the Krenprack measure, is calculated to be 28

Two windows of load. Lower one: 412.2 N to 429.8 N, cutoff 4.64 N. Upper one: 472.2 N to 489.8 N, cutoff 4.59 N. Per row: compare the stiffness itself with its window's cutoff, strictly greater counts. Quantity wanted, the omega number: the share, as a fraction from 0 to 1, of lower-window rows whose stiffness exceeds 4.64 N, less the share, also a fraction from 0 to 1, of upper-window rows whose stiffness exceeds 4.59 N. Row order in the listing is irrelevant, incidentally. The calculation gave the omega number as 1.0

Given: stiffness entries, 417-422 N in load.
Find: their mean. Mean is 5.8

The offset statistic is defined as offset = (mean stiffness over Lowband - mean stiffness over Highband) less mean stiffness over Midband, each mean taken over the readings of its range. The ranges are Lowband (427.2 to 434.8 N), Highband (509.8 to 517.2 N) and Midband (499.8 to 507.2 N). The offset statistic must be -3.3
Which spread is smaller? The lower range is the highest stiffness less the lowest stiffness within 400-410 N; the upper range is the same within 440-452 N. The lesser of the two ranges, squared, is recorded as 0.36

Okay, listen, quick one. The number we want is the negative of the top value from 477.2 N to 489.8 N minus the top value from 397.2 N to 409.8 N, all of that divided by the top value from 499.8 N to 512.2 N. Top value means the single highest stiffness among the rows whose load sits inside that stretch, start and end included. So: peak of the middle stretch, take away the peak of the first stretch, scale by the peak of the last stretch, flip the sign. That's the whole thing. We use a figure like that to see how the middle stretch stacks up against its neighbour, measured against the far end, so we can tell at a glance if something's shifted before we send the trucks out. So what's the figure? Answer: 0.45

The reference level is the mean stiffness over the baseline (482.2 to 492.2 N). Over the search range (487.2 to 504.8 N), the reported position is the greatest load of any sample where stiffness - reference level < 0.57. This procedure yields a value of 503.5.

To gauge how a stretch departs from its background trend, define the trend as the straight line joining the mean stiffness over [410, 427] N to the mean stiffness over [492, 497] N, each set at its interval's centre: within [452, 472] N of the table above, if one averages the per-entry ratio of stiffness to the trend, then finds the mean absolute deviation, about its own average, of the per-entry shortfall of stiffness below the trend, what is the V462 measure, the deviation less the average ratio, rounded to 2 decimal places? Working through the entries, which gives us -0.81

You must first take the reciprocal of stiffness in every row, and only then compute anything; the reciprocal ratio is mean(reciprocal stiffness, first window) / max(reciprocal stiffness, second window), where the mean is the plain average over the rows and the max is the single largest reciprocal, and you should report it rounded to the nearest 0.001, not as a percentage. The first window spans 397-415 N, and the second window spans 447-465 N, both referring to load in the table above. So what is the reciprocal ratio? 0.744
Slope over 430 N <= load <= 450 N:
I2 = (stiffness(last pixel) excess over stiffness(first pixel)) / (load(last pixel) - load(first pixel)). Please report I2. -0.037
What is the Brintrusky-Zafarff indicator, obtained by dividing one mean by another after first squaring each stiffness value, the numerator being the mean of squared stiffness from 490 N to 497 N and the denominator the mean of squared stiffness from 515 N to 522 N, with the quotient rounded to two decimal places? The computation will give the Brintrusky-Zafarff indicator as 1.08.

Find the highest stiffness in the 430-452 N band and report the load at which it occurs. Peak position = 433.5 N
